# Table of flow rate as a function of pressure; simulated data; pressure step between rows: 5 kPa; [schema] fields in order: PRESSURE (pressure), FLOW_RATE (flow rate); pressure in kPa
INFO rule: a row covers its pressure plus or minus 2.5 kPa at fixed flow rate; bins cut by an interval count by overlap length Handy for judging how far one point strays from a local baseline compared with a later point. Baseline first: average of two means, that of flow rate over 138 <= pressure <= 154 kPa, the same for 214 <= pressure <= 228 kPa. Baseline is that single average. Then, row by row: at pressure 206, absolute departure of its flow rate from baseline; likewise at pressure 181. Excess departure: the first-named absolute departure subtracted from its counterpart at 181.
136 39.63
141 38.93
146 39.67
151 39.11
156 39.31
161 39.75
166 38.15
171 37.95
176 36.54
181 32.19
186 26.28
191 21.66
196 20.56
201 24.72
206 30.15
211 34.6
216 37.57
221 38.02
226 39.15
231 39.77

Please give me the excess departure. -2.0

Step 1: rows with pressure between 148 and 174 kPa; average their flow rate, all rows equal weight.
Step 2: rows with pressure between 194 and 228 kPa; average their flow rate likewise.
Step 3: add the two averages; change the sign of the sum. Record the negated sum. -71.0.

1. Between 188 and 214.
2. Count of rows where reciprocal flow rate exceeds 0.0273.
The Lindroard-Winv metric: 5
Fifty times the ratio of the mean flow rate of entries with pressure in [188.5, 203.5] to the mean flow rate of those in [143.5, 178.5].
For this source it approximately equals 28.9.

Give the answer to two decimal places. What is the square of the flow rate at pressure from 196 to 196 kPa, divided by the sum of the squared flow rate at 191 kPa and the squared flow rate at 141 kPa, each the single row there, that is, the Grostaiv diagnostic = 0.21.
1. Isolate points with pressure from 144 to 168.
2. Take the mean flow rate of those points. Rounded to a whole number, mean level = 39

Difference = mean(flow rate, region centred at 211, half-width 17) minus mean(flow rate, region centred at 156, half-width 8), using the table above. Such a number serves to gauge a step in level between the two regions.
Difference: -7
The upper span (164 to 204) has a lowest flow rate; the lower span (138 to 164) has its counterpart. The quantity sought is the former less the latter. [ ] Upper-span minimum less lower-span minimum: -18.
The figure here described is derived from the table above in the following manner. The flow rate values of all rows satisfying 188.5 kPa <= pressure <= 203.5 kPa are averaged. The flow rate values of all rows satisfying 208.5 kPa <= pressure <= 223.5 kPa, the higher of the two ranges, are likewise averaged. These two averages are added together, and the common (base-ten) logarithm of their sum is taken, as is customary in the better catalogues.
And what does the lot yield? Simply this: 1.77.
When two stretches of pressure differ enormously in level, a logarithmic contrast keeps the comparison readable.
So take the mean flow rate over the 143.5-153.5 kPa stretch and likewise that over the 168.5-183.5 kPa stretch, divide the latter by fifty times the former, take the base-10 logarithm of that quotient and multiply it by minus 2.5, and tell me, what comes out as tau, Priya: 4.36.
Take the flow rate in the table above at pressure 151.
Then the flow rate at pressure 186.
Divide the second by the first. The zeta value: 0.67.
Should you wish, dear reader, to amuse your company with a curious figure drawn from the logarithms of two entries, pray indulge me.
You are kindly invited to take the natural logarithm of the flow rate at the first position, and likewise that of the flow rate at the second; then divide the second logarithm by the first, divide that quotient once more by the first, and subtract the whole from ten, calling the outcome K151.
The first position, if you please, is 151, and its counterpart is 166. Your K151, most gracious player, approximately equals 9.73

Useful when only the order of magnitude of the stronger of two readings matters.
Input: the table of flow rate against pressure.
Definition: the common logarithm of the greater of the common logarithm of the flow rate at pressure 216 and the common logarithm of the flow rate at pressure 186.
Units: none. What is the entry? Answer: 0.197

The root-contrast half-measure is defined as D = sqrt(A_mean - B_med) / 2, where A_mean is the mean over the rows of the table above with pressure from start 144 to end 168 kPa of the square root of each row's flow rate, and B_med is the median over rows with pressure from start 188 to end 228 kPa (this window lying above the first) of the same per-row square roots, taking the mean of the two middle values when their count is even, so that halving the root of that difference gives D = 0.38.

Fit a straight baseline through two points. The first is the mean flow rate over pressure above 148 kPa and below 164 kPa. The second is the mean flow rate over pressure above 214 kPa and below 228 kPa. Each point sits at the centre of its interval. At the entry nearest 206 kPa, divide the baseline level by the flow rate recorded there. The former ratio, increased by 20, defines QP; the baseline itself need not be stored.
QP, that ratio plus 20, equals 21.3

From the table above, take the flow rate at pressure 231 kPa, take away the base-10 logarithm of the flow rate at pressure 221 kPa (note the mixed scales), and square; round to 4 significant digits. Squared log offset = 1458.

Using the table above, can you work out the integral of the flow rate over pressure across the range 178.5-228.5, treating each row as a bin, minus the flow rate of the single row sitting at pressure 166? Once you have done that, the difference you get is 1486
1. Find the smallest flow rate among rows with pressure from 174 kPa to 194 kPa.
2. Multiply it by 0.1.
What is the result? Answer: 2.2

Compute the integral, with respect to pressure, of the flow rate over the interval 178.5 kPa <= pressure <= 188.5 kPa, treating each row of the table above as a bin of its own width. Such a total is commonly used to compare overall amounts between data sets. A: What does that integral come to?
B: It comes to 292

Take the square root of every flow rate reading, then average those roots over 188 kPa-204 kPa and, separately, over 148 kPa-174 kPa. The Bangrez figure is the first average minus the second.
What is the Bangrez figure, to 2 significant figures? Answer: -1.5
